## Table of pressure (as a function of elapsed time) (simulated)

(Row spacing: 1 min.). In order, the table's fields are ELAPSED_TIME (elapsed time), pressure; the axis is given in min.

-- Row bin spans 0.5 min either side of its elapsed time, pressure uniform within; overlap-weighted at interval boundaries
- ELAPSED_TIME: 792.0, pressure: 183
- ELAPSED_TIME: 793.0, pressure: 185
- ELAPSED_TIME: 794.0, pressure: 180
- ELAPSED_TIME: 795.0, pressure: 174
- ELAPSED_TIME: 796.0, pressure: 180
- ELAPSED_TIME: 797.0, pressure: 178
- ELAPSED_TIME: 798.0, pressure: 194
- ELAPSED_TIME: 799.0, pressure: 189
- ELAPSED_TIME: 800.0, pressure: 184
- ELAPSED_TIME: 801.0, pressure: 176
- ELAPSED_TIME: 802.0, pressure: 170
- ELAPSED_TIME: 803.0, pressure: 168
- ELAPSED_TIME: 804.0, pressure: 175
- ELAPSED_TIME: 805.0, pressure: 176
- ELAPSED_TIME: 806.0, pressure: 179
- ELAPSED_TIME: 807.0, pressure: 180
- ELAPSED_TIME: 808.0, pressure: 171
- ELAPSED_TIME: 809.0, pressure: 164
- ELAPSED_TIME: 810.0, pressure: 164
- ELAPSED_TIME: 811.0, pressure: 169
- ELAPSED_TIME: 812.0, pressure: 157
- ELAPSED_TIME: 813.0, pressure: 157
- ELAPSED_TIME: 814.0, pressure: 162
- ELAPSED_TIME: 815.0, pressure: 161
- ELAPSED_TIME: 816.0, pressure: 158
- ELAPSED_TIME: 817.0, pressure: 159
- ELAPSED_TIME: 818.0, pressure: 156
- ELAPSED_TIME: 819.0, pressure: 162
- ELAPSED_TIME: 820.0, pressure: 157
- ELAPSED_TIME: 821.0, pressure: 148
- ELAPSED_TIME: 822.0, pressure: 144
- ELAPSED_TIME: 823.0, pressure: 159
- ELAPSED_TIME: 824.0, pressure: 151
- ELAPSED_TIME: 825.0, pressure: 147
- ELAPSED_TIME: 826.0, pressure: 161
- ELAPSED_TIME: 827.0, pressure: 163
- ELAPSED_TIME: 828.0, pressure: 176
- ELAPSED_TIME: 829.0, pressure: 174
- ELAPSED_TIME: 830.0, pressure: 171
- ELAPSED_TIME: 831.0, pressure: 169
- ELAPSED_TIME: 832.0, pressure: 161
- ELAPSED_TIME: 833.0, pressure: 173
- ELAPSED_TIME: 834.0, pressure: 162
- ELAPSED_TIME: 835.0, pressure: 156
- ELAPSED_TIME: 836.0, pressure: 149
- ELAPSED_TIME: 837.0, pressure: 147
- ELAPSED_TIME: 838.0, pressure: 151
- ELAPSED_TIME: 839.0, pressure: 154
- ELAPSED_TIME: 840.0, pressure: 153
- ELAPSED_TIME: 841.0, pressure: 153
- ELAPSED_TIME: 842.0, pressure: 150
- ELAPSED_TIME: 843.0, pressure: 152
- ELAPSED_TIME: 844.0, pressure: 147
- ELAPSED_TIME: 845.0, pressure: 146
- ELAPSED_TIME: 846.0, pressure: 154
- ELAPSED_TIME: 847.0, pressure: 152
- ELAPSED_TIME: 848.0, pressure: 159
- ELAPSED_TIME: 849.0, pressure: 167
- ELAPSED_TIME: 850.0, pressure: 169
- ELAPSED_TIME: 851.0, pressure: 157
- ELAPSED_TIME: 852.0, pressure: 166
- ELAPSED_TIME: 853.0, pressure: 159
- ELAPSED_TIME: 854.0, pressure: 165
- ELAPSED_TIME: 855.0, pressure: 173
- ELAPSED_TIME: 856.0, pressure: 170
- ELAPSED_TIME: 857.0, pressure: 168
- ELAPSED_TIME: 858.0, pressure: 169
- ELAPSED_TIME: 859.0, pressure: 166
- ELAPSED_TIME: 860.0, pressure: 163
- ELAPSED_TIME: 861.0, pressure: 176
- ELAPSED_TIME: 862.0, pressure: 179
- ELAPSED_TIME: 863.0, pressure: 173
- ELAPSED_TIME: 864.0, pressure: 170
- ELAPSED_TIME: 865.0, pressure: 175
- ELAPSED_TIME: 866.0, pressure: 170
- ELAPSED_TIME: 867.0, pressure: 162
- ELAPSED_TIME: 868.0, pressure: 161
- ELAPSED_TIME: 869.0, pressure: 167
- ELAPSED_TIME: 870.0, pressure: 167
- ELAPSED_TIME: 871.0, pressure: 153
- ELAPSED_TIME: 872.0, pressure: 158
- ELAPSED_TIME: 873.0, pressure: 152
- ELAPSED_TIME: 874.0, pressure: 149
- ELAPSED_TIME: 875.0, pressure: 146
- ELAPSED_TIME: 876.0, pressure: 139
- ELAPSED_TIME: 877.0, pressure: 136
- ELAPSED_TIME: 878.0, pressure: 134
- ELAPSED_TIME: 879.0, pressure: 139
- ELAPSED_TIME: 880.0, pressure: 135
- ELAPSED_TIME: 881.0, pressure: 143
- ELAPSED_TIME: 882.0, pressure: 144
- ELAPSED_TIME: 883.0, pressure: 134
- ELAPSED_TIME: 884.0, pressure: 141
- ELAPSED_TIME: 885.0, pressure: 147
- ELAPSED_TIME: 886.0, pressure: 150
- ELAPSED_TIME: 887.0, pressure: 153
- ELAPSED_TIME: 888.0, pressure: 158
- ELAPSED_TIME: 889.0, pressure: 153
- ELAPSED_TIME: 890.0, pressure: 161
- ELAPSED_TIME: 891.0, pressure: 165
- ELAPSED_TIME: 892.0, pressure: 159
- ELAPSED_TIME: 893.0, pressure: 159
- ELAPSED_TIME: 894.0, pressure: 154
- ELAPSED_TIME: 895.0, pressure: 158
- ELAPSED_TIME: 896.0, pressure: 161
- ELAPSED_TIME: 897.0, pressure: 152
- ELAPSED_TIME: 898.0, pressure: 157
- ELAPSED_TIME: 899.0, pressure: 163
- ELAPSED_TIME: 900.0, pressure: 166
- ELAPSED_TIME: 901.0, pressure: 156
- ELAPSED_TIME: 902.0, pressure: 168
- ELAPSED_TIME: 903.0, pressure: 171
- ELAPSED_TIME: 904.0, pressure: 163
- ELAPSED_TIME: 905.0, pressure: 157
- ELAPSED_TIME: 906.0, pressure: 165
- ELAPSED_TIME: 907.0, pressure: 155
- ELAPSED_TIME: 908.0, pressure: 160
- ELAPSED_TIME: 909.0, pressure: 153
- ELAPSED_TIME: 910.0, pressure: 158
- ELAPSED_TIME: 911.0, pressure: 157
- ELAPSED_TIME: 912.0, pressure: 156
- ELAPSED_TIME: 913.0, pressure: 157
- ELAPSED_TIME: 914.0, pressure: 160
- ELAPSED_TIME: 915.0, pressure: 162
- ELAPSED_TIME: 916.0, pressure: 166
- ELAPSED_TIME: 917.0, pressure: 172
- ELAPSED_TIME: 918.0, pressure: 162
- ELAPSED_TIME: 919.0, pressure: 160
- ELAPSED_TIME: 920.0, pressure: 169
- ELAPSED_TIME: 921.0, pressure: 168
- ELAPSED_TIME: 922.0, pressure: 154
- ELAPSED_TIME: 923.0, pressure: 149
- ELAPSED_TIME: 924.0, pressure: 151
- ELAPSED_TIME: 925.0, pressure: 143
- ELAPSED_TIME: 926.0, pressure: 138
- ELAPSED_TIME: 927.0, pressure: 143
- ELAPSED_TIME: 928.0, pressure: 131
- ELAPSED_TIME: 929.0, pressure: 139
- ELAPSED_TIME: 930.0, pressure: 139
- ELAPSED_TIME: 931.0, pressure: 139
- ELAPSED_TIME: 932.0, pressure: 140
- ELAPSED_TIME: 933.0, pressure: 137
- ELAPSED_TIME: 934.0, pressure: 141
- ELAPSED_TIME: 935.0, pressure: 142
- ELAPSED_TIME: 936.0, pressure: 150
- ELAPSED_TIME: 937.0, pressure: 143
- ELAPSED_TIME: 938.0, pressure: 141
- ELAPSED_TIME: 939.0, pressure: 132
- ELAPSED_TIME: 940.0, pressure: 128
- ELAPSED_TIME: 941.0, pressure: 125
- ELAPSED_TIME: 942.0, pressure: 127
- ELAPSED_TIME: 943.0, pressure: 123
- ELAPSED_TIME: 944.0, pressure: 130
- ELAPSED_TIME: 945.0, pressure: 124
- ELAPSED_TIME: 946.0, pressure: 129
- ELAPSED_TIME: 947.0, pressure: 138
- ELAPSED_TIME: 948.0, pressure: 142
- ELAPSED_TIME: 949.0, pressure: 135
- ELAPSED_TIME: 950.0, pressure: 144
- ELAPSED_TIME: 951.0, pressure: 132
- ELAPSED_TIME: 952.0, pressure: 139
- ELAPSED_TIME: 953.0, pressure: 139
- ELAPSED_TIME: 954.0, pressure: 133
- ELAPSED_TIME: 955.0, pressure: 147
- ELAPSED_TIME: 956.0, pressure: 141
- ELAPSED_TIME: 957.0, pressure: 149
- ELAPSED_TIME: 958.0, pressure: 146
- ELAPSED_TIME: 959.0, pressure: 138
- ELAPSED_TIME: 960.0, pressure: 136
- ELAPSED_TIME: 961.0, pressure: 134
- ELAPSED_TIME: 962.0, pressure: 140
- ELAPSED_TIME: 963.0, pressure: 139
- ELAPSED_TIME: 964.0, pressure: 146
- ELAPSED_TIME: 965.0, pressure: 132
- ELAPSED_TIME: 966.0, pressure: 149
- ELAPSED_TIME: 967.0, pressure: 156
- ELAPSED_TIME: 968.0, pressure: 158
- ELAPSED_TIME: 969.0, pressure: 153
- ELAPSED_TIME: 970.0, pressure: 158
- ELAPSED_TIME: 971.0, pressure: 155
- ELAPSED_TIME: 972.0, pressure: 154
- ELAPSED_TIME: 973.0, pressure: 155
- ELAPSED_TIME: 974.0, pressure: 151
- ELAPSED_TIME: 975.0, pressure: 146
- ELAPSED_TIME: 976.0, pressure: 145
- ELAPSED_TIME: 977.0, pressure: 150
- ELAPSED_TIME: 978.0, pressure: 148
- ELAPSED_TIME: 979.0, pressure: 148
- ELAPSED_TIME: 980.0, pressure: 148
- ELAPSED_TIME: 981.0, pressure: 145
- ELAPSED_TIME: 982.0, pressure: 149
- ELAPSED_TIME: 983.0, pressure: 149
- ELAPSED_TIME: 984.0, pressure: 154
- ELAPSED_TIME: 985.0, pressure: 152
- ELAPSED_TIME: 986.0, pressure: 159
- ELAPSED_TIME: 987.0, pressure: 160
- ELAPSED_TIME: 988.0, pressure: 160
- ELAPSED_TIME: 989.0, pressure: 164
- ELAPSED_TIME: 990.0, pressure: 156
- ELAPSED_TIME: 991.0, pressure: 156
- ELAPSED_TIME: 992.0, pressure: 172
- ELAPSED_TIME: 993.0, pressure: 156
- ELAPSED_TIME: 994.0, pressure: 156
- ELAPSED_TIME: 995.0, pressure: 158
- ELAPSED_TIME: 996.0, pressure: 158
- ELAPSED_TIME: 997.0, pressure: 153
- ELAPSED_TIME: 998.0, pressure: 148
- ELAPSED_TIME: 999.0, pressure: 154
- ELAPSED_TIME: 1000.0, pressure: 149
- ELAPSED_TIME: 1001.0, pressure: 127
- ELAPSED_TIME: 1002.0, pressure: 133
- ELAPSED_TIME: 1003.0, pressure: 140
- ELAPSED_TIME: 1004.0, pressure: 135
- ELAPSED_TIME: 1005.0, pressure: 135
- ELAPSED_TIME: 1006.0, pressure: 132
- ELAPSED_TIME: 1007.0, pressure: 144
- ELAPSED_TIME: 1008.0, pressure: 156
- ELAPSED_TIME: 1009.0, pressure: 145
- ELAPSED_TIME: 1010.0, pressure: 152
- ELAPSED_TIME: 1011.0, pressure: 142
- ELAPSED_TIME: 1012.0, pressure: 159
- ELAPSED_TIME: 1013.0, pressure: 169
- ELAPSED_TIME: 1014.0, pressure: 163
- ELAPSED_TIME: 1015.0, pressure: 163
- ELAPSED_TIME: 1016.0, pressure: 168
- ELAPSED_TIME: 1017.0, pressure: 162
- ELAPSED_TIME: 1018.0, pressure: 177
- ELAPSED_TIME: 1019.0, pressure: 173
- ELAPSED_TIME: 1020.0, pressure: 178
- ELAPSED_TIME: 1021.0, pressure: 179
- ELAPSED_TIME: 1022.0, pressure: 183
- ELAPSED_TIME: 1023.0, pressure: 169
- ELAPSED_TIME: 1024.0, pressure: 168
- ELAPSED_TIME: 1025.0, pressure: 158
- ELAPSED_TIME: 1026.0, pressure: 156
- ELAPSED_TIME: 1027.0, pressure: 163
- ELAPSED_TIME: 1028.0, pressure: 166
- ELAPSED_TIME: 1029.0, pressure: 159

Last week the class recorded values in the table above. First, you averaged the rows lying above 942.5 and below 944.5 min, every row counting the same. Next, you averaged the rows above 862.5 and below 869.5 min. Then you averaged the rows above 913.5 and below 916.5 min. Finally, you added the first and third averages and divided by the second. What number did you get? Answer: 1.72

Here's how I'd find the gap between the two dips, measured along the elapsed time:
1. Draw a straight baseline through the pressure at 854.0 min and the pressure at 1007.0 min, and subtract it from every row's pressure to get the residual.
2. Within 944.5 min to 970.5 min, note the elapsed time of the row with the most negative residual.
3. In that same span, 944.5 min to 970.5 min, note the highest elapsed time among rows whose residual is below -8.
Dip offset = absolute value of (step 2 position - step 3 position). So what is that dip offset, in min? 20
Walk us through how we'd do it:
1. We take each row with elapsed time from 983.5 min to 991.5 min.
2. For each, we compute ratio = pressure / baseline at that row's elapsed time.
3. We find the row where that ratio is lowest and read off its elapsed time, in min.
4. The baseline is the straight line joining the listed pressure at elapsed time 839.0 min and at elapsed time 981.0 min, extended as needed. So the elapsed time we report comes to 985.0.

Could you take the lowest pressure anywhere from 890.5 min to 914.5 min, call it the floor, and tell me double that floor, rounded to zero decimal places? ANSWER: 304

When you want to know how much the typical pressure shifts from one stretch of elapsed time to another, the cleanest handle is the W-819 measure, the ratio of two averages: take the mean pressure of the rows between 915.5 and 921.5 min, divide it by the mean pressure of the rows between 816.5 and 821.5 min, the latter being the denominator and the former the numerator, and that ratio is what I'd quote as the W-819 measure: 1.06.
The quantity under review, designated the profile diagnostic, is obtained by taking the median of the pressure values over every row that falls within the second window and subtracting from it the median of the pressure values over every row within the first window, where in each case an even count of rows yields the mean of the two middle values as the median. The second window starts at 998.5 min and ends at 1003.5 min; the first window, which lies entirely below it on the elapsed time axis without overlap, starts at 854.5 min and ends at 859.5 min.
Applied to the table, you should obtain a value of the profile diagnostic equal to -29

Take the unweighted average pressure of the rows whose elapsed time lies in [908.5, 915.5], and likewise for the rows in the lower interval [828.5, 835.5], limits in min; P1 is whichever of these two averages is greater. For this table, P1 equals 167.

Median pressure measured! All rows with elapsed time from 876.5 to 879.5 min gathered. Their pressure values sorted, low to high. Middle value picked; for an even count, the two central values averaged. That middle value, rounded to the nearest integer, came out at 136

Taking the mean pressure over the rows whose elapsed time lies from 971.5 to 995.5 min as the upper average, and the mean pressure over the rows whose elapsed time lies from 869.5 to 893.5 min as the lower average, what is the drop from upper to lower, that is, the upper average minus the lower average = 5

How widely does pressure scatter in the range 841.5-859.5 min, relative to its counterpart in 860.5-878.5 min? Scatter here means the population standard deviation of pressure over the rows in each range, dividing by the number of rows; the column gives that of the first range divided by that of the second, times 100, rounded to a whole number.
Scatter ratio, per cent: 61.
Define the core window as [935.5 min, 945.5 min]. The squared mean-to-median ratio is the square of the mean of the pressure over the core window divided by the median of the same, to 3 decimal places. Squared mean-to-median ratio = 1.052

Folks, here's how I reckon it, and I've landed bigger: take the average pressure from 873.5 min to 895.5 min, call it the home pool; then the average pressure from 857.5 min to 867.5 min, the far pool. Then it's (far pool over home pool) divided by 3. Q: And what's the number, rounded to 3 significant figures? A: 0.383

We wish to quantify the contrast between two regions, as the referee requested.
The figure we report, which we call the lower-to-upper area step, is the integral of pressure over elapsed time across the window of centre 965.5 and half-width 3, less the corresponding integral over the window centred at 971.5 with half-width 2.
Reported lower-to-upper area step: 258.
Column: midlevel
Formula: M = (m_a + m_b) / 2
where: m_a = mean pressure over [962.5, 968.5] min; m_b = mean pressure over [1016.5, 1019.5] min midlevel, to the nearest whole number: 159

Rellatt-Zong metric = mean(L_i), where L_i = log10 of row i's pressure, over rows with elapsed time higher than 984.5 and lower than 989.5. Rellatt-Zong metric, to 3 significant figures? 2.20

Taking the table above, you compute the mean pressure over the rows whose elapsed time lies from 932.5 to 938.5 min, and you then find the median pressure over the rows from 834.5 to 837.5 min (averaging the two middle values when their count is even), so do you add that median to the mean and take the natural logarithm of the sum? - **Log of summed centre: 5.674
